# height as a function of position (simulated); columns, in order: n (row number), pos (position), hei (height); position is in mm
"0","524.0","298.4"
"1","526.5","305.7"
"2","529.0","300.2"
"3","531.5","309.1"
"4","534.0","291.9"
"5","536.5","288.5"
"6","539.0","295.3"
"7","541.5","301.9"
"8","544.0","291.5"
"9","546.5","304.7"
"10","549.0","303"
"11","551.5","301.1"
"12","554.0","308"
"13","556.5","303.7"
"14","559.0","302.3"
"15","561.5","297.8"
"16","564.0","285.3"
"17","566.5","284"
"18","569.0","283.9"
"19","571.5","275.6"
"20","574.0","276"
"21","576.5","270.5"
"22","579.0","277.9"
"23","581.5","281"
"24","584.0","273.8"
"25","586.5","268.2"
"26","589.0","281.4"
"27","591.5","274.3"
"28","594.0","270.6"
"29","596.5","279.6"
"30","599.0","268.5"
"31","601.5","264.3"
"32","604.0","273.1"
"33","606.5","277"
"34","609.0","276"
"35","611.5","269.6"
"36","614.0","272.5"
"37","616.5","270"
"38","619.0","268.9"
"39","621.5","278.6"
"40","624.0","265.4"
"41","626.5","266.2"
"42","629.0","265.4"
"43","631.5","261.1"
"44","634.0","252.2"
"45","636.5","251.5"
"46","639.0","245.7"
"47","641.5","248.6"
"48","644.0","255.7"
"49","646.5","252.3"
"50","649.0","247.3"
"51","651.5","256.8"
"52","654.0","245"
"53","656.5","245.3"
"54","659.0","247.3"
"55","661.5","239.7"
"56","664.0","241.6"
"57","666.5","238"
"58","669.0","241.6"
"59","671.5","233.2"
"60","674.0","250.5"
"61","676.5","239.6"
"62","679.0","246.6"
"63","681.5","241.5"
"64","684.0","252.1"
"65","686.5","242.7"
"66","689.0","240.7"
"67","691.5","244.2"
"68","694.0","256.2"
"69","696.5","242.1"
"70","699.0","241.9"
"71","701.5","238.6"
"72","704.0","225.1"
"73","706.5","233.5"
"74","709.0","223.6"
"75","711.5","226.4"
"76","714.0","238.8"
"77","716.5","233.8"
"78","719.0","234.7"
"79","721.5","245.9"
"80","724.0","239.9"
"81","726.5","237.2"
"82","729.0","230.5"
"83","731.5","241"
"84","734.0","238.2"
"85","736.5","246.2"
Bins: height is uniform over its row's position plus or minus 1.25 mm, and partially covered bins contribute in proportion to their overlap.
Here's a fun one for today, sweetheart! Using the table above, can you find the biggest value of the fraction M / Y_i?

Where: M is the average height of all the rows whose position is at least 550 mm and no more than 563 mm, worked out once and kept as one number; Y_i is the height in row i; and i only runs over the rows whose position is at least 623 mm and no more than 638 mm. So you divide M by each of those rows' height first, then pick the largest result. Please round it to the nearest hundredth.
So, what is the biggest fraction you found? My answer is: 1.20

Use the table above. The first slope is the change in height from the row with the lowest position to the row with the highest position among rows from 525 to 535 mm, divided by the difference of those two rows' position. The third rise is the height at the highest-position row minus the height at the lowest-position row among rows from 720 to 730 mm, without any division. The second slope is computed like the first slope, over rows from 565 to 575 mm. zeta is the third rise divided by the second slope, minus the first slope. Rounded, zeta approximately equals 16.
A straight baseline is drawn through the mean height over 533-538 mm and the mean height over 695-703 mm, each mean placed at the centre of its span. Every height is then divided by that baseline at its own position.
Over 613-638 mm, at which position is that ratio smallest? 634.0 mm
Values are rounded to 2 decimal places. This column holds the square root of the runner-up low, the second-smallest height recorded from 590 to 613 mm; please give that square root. 16.39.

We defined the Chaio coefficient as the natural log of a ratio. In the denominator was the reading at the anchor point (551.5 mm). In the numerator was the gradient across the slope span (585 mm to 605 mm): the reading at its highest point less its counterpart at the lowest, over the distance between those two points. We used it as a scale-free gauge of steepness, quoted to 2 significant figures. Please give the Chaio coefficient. -7.0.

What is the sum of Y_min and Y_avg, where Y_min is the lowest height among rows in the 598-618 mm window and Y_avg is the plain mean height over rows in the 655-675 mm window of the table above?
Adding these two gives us 506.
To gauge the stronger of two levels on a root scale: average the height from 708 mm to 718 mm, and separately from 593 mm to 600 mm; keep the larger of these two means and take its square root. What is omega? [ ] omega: 16.5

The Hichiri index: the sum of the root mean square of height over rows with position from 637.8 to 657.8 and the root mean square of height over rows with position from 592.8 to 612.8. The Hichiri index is 522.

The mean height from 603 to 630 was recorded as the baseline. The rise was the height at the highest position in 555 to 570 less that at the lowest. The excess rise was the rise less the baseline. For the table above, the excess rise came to -291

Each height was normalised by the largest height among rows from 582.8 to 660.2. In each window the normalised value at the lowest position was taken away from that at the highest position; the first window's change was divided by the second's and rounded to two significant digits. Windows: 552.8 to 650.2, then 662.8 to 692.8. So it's -23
